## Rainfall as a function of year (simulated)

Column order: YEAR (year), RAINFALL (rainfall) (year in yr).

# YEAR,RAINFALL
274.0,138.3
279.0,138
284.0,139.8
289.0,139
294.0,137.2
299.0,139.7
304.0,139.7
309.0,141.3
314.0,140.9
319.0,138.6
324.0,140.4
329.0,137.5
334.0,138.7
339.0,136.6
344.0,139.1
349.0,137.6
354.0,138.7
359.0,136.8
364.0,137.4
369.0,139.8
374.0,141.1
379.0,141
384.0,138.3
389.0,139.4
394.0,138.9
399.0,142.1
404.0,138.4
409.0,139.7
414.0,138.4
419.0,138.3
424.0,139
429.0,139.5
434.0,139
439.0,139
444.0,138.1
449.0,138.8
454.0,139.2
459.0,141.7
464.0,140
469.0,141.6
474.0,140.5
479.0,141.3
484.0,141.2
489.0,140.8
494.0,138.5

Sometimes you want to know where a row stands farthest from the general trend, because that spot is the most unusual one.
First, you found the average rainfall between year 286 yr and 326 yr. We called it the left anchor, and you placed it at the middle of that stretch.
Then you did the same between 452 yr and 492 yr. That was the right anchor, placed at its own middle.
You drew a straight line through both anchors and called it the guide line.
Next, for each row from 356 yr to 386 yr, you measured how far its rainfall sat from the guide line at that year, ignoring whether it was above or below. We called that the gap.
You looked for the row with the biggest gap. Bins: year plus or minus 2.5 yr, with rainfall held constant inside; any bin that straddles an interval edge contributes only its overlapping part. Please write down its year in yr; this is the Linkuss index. 359.0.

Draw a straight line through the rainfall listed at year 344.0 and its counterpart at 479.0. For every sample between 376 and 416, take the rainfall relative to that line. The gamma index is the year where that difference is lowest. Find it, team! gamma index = 414.0 yr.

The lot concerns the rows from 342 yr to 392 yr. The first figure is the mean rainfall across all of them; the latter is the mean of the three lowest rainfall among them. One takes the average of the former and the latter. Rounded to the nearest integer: 138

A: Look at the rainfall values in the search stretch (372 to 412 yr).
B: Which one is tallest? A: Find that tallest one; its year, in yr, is 399.0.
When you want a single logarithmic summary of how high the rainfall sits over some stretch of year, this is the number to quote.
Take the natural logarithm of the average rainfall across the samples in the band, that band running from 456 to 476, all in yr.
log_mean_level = 4.95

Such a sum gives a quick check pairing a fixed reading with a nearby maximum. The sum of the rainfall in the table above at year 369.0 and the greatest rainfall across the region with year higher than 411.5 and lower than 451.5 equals 279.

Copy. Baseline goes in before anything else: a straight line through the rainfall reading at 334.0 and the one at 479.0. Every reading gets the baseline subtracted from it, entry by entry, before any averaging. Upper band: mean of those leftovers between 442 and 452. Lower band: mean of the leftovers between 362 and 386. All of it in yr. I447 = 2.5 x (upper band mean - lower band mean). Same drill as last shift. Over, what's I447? -6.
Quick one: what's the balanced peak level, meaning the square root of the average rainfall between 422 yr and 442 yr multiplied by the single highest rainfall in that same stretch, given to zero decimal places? 139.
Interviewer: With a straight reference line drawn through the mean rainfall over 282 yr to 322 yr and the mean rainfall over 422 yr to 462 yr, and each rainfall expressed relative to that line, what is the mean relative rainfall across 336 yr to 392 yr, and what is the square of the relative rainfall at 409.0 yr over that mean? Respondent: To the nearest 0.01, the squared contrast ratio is 1.02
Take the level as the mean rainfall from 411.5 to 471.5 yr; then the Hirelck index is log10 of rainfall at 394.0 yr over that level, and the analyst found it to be -0.002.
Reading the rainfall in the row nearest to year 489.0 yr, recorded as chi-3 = 140.8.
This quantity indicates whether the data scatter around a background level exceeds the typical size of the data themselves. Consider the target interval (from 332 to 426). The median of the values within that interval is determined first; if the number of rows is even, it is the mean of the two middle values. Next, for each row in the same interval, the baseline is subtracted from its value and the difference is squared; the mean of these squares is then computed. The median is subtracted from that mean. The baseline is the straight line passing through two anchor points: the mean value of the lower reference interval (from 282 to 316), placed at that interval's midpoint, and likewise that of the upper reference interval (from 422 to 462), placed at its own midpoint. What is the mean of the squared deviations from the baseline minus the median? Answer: -136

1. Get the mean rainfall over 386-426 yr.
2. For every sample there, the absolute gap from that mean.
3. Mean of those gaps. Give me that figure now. 0.84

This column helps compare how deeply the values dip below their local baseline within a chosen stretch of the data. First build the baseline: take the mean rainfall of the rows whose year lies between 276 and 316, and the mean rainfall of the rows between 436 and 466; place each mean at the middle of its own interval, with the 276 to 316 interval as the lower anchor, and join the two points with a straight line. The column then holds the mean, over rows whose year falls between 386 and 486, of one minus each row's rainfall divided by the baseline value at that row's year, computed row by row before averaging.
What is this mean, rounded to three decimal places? -0.002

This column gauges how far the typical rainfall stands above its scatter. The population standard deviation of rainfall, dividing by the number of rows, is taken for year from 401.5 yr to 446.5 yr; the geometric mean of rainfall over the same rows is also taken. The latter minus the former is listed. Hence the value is 138.3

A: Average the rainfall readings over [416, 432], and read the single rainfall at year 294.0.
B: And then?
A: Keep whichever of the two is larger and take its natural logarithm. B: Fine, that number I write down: 4.934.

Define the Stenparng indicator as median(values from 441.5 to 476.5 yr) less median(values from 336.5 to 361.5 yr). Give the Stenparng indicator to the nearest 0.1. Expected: 2.4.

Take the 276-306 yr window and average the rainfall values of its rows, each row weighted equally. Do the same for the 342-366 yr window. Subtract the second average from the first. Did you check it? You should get 1.0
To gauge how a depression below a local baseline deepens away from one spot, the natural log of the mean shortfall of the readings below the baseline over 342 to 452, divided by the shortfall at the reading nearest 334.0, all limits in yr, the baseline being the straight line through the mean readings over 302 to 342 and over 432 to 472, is -0.2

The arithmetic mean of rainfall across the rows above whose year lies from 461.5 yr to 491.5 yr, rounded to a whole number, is 141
